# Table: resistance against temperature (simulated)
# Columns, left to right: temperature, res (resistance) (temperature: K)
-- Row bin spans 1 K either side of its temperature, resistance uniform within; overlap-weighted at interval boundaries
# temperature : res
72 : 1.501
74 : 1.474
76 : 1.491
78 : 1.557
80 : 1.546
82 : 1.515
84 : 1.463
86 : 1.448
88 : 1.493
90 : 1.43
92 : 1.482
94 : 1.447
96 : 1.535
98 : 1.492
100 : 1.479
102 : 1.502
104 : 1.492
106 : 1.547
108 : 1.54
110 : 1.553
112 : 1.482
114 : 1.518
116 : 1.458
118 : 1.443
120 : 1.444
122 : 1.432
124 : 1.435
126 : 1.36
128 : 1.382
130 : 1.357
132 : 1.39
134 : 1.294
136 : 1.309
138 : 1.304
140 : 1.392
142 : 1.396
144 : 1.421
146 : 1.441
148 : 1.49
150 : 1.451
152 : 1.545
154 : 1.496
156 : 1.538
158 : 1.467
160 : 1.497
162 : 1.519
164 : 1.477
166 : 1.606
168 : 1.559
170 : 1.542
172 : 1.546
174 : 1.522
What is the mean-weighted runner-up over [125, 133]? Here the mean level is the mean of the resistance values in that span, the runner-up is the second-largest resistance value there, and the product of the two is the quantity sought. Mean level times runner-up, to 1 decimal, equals 1.9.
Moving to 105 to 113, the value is 2.4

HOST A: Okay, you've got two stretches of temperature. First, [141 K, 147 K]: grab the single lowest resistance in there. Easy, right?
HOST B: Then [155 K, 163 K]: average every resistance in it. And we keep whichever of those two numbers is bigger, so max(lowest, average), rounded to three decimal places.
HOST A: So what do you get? 1.505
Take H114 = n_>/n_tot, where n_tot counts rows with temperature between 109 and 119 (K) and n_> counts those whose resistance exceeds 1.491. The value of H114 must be 0.4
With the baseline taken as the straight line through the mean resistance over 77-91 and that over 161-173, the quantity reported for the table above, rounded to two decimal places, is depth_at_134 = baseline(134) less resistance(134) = 0.23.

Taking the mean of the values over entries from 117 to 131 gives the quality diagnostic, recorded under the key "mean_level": 1.41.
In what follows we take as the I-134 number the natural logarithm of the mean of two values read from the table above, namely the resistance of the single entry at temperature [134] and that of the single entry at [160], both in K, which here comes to 0.333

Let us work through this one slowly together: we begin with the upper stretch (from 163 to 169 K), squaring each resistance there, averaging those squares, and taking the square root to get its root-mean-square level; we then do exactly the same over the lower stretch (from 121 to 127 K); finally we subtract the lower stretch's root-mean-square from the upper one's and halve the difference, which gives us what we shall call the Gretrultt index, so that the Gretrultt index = 0.07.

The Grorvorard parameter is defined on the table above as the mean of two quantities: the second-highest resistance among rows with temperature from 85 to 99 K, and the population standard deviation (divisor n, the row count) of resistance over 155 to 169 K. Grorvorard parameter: 0.769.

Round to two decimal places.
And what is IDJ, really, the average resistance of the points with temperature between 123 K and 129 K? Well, 1.39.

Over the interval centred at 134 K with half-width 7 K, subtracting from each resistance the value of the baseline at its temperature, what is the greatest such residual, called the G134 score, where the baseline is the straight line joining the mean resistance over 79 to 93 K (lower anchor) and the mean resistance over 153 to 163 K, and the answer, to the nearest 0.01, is -0.11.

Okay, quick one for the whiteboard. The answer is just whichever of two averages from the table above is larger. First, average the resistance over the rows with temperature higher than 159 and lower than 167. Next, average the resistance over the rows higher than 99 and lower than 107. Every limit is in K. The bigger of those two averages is 1.52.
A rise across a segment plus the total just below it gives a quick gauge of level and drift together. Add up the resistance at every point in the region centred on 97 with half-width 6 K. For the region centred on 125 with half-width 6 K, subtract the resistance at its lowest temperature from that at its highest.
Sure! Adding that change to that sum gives 8.85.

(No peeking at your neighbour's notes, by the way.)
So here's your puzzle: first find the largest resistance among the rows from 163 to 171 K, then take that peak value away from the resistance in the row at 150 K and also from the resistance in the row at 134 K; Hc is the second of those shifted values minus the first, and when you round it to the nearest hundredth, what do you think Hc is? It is -0.16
